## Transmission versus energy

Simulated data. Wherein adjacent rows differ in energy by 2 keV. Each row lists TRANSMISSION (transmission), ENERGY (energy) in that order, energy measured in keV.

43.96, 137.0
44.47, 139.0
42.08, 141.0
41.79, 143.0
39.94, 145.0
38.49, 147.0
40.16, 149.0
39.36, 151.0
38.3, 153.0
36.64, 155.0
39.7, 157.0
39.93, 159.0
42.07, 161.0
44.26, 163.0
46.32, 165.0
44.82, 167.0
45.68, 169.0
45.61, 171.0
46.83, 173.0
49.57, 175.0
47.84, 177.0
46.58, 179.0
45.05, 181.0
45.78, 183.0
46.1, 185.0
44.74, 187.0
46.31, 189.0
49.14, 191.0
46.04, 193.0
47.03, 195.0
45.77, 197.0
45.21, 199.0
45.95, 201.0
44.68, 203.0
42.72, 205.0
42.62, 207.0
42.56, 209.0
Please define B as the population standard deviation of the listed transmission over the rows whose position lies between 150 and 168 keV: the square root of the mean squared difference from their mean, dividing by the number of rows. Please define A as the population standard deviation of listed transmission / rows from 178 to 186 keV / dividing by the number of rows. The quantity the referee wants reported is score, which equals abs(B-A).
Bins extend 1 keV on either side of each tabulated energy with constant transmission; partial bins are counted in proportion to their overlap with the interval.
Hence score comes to 2.5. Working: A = 0.6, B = 3.1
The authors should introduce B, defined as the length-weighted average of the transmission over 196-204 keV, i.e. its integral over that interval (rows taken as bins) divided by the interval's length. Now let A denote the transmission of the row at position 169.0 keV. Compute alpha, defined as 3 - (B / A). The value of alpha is 2.01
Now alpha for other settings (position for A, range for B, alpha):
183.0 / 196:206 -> 2.02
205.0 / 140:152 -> 2.06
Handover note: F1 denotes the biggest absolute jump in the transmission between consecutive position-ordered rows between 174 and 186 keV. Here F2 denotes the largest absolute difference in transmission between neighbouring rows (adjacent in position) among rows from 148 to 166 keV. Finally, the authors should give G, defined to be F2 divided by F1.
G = 1.8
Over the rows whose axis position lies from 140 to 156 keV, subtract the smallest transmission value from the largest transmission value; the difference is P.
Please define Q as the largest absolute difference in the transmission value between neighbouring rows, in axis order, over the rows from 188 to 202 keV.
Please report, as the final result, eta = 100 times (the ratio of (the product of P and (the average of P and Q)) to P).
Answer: 427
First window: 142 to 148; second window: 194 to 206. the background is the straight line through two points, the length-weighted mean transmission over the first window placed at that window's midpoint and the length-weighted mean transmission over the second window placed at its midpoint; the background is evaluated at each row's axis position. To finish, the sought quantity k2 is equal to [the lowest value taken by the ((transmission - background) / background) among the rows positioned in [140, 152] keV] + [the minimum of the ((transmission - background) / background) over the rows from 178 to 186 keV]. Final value -0.01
